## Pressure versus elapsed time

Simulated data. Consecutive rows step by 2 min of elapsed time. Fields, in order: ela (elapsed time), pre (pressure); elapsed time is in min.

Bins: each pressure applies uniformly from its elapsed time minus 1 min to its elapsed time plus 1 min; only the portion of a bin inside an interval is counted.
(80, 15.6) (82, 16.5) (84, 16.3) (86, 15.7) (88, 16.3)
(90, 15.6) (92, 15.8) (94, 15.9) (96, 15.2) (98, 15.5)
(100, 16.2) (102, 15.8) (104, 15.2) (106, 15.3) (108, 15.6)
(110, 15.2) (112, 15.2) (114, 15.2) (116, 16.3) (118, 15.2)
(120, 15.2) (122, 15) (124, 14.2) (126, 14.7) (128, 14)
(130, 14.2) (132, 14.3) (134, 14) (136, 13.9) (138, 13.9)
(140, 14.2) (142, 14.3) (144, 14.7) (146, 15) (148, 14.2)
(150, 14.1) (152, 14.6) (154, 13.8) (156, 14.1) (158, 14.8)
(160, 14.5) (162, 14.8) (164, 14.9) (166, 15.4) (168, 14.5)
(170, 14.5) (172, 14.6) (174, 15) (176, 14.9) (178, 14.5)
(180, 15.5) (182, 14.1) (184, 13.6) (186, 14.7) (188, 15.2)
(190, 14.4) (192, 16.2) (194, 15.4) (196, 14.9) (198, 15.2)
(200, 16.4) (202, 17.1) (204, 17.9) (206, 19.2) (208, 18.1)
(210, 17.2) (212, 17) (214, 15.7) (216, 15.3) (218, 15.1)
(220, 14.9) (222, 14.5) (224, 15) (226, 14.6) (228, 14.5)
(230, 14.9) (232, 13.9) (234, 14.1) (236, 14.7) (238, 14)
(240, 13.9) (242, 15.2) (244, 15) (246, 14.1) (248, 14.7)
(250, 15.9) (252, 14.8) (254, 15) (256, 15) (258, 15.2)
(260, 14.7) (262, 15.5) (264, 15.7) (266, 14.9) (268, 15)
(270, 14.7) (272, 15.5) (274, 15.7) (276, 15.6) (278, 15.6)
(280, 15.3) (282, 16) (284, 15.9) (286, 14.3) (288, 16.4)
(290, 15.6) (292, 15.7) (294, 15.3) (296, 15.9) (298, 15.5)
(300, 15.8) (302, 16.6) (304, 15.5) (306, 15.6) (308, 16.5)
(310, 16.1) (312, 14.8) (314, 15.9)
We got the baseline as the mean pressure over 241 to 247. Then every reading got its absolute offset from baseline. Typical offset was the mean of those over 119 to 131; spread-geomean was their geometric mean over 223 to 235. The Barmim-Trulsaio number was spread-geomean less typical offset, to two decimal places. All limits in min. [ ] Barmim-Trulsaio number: -0.13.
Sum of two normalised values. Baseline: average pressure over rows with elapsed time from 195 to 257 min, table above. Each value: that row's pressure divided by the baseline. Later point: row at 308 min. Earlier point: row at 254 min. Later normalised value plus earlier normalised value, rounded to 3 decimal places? 2.044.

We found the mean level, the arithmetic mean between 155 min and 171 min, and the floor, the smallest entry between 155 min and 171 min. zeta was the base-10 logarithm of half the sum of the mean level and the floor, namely 1.16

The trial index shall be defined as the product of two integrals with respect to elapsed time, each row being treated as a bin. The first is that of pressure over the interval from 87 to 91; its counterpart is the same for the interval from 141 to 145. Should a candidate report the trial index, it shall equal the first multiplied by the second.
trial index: 3700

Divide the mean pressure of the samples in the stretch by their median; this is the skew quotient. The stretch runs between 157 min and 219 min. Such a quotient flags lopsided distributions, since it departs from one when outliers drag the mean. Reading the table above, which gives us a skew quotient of 1.03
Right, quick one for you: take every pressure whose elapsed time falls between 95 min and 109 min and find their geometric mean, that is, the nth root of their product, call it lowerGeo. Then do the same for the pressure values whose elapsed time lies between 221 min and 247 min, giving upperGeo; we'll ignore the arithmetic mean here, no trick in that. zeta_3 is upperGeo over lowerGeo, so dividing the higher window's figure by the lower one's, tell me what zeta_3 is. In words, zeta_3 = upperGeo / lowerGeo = 0.93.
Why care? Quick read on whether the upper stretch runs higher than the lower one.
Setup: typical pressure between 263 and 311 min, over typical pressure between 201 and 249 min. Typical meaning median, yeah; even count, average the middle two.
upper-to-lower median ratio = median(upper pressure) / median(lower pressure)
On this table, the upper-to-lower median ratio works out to 1.04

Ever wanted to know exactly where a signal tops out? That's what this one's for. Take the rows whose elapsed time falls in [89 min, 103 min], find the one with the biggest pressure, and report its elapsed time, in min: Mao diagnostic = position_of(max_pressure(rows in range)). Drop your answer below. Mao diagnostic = 100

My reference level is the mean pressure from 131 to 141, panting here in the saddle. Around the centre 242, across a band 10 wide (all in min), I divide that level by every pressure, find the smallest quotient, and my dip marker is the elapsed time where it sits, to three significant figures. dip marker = 242 min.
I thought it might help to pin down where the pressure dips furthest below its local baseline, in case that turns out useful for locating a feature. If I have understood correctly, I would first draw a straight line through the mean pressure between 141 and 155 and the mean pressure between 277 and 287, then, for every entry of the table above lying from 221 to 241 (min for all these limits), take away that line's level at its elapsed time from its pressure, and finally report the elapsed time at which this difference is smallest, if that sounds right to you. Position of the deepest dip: 240 min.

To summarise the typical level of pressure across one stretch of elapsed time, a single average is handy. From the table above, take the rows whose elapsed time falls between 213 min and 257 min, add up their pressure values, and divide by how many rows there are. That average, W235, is 14.8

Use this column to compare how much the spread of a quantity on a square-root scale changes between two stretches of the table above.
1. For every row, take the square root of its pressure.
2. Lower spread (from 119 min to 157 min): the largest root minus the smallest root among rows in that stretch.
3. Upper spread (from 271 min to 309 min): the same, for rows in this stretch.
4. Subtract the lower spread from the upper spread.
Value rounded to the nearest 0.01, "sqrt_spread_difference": 0.11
